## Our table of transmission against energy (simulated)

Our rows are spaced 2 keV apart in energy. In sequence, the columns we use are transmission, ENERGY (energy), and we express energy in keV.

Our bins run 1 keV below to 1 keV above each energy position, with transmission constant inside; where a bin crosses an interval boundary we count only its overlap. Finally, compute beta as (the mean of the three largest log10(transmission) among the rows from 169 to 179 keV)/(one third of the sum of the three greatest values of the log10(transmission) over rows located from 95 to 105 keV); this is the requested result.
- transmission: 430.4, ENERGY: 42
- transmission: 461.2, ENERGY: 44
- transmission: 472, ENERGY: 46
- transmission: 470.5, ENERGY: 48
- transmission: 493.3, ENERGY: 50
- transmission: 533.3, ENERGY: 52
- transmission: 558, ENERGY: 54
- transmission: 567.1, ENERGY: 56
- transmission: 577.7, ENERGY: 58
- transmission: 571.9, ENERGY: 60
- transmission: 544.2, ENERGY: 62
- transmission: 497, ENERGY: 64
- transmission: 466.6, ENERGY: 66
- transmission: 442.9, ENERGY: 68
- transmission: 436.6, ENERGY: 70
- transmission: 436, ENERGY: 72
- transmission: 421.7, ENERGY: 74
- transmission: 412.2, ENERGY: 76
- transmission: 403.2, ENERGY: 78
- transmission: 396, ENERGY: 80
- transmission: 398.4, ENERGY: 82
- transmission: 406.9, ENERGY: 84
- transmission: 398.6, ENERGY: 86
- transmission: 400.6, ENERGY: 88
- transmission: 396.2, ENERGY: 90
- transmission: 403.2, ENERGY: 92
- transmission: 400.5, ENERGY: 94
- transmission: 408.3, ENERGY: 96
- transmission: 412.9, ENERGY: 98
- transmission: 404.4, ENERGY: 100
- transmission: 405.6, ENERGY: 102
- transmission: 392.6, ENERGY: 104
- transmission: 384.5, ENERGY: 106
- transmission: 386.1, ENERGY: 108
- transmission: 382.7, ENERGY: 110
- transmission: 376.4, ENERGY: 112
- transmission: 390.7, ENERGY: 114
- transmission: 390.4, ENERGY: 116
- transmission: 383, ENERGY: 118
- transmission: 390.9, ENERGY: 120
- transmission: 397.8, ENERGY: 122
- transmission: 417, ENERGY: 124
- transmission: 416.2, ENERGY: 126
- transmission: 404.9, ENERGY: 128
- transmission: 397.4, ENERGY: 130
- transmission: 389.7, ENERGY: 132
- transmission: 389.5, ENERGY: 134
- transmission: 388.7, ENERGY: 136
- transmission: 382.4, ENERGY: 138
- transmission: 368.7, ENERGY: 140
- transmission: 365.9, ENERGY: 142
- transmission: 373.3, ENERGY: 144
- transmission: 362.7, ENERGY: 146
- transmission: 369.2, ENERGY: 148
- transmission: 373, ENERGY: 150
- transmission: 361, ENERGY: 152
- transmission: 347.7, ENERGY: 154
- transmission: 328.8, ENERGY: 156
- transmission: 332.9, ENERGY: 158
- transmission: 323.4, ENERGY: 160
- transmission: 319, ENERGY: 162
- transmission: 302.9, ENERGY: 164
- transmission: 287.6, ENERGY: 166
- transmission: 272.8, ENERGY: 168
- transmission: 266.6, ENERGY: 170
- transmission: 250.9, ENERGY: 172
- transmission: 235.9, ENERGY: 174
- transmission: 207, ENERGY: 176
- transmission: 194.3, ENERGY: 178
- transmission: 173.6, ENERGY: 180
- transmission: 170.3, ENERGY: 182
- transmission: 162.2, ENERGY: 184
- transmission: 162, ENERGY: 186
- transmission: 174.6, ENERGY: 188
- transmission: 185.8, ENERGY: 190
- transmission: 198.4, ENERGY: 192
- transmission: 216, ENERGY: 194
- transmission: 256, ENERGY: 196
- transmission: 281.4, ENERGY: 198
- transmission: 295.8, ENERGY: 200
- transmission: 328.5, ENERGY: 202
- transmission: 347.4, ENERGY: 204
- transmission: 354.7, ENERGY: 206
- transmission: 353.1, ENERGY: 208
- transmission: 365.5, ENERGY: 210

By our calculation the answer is 0.92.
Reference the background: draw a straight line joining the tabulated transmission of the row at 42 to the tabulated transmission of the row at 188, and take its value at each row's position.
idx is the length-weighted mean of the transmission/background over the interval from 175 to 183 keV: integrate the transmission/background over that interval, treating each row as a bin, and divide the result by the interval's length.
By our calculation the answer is 0.98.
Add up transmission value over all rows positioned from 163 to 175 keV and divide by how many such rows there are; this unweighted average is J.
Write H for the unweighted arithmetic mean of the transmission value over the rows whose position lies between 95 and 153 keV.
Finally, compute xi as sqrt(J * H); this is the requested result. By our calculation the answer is 324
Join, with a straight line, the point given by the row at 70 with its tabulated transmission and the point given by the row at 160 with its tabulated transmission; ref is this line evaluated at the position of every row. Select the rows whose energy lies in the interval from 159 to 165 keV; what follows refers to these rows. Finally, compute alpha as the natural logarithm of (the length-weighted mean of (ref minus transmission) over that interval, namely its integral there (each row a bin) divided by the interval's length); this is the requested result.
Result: 1.8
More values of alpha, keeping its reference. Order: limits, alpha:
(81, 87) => 2.9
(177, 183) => 4.8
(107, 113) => 1.5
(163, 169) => 3.3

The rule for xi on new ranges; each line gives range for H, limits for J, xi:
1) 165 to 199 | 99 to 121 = 291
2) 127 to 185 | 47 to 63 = 412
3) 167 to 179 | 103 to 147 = 304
